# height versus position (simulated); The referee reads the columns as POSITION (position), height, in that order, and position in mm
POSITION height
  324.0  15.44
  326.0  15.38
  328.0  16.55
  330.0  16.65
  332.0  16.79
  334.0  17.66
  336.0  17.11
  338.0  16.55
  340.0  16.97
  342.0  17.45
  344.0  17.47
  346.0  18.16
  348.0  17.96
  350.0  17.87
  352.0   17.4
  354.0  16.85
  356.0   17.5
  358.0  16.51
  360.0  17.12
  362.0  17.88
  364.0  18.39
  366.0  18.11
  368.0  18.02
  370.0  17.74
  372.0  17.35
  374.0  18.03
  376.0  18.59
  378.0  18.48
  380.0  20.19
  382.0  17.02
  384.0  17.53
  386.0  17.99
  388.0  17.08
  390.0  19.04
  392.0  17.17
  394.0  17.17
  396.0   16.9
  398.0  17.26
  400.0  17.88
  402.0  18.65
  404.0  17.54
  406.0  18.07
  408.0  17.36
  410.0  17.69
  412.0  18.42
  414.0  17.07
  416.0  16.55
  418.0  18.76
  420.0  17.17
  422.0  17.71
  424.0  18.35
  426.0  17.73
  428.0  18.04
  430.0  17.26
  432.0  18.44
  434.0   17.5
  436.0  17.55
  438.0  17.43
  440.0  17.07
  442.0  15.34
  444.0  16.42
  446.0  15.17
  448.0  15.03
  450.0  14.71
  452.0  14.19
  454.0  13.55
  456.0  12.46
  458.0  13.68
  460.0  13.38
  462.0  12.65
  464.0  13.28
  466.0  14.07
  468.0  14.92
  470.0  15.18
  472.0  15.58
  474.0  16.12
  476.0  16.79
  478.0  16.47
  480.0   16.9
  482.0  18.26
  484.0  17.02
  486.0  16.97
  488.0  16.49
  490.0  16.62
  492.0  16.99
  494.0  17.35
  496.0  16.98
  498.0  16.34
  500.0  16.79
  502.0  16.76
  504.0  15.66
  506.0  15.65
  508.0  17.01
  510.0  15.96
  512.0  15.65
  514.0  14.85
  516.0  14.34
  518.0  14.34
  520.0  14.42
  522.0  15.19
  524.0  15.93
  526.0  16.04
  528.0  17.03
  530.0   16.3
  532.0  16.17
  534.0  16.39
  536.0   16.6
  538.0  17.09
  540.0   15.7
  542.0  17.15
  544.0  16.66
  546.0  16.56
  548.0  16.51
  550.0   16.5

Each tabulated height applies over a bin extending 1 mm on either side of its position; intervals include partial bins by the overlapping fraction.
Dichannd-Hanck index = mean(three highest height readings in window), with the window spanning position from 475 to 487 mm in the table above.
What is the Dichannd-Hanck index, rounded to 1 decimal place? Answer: 17.4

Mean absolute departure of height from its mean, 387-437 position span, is 0.52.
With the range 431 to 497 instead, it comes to 1.42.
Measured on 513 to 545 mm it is 0.81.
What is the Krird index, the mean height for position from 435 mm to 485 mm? 15.3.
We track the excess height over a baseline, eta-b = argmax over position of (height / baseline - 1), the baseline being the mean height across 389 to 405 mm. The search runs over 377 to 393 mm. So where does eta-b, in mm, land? 380.0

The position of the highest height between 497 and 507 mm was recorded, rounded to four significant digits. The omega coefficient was 500.0 mm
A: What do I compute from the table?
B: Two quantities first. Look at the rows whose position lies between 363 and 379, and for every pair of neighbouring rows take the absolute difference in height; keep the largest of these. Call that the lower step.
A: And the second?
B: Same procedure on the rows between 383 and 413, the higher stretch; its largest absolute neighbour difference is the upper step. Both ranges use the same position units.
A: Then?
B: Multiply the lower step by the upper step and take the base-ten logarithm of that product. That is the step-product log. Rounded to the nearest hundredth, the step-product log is 0.12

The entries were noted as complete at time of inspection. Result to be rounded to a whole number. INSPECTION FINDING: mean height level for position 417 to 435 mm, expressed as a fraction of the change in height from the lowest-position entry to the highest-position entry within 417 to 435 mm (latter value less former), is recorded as -14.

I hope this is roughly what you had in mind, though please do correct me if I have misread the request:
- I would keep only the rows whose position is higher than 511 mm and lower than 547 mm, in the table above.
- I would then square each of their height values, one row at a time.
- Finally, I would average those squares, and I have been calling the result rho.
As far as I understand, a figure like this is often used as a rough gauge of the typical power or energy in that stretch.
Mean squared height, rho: 254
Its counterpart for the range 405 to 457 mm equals 283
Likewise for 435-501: 249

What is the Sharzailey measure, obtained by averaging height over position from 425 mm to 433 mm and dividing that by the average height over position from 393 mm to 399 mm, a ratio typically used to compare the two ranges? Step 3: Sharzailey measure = 1.04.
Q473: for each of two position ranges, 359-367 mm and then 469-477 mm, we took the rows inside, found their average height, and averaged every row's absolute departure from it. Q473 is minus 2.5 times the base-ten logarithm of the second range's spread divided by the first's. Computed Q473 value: -0.38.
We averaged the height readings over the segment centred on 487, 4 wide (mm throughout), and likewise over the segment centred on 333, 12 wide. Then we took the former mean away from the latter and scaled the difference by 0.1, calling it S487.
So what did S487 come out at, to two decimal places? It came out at 0.02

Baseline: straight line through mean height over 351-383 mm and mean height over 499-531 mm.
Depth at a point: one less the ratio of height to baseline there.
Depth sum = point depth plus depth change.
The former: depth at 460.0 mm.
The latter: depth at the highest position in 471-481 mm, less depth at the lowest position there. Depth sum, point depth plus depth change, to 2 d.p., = 0.10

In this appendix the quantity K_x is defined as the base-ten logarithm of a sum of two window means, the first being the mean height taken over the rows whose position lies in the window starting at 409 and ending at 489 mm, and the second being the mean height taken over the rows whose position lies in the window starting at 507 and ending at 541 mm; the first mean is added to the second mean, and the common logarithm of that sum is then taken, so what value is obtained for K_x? 1.51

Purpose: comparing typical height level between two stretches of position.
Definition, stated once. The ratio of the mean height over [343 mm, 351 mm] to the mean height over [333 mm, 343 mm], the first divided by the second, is 1.04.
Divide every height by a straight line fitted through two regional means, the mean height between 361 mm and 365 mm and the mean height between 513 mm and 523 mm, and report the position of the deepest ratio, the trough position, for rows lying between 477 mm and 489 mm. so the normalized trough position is 478.0 mm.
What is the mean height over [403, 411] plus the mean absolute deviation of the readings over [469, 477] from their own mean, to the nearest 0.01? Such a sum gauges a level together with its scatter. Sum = 18.20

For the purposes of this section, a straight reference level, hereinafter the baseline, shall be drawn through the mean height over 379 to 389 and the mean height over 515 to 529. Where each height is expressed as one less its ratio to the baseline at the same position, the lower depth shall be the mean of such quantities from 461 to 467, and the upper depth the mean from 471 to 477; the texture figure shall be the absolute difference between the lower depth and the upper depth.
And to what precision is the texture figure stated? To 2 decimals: 0.18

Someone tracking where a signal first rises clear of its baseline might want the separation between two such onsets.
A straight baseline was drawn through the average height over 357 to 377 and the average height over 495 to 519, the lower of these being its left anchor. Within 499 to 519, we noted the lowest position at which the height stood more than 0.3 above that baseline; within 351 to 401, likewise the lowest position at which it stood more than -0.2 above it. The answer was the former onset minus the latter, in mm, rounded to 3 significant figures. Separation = 138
